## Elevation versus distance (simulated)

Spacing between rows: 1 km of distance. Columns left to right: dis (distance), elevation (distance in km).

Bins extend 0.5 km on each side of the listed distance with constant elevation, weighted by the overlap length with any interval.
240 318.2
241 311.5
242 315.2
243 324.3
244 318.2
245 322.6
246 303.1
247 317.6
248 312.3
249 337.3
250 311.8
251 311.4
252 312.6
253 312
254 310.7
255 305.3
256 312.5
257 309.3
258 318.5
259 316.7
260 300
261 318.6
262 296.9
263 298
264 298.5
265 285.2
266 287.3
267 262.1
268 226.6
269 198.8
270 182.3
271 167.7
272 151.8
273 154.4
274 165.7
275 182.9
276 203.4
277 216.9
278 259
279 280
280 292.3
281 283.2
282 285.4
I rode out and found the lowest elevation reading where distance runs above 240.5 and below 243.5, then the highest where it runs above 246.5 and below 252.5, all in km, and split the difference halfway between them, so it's 324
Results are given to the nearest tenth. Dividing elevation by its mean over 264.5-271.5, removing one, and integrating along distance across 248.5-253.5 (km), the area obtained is 1.9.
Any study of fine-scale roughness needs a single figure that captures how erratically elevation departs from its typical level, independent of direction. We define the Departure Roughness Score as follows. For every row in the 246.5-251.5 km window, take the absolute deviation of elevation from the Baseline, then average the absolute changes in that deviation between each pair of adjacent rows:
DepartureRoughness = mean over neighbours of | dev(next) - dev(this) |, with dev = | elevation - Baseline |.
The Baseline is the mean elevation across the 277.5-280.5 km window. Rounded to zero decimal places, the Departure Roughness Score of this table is 14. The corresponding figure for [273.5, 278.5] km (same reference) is 23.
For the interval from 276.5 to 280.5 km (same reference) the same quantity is 23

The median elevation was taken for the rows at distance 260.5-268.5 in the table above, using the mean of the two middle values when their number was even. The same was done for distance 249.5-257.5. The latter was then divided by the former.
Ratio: 1.07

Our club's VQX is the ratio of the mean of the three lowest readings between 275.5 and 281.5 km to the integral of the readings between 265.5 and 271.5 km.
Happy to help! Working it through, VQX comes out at 0.171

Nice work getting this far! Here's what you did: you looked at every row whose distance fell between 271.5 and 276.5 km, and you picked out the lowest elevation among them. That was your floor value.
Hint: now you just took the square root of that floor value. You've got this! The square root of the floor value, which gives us 12.3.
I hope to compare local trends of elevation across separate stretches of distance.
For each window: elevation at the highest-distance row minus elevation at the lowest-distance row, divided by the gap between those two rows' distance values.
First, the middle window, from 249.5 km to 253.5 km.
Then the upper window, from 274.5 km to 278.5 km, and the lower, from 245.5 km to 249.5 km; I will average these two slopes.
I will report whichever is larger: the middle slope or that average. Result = 18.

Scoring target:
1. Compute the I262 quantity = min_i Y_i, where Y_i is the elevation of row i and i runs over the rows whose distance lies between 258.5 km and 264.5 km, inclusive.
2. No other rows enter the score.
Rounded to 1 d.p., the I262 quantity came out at 296.9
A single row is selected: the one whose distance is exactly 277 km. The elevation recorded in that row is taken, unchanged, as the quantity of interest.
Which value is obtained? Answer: 216.9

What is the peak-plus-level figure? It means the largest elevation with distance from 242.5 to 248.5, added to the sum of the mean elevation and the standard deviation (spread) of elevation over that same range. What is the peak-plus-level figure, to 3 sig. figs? 648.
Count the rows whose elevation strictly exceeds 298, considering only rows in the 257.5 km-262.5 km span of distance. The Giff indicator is 4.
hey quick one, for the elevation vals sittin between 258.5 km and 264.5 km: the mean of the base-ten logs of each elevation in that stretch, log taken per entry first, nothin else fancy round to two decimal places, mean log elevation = 2.48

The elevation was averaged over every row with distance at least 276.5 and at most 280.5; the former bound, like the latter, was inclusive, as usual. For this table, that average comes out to 262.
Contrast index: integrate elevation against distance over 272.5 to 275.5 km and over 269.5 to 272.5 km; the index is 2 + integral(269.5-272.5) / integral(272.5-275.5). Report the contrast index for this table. 3.0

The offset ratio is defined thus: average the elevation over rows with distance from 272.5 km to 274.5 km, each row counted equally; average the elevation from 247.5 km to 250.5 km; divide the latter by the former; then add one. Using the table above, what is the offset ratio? 3.0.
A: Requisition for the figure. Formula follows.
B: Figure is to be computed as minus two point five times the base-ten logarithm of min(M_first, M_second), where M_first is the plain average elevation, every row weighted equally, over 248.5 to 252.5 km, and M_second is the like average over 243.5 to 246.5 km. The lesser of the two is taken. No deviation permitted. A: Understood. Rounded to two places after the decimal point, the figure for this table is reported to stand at -6.24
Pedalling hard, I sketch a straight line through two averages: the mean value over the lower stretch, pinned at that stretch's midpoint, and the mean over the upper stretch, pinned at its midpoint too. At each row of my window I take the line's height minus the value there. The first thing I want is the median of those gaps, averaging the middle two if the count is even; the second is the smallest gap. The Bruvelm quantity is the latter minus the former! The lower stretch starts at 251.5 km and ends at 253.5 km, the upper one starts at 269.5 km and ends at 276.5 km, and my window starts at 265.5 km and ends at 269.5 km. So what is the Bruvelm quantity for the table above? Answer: -33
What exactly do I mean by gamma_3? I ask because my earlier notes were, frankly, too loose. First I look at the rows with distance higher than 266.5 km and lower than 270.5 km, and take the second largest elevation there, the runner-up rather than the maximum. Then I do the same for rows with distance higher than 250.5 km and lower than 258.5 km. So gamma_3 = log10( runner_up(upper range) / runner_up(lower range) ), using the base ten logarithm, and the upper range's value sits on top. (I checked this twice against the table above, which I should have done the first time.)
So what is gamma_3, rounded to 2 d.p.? -0.14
